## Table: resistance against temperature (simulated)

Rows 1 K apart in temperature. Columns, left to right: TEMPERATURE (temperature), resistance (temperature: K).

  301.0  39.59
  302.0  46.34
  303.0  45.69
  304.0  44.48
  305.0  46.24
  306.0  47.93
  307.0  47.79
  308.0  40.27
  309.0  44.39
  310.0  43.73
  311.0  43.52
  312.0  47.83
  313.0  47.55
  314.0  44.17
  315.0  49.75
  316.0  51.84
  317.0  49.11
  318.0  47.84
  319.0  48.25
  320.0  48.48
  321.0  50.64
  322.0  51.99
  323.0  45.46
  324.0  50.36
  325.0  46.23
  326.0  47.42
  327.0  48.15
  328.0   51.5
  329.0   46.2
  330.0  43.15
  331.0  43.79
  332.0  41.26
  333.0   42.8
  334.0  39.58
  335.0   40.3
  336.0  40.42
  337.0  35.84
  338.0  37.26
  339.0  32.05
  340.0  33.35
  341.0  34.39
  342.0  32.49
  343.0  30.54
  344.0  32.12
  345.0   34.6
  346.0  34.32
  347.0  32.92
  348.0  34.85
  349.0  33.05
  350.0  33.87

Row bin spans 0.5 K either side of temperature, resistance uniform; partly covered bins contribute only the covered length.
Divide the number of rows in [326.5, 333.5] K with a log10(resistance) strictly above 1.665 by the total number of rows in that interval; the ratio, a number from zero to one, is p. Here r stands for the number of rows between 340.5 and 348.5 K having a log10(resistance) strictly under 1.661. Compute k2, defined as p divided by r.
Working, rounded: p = 0.3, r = 8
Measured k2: 0.04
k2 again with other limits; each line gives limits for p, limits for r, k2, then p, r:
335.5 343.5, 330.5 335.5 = 0.00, 0.0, 5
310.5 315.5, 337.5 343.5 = 0.10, 0.6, 6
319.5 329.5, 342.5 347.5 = 0.14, 0.7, 5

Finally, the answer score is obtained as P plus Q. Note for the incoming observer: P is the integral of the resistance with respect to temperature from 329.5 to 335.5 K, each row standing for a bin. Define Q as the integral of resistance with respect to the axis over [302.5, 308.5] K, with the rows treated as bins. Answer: 523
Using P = 251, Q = 272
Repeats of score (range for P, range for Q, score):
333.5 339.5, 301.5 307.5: 504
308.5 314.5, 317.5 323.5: 564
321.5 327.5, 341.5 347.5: 487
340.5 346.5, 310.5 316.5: 483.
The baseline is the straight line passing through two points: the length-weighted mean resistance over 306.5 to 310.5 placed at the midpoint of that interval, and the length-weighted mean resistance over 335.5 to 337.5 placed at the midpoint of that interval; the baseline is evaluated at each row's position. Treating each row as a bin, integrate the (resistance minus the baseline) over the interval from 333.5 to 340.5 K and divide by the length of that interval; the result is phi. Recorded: -1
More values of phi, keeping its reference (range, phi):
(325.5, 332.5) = 6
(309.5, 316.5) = 4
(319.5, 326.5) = 8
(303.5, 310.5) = 1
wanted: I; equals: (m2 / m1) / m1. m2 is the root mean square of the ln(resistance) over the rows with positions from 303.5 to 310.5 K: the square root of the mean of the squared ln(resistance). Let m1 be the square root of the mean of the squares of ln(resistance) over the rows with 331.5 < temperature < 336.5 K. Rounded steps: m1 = 3.71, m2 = 3.80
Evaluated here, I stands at 0.276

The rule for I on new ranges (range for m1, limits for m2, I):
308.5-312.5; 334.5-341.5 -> 0.248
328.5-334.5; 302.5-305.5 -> 0.271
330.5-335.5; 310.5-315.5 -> 0.277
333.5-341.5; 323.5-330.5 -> 0.298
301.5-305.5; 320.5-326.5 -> 0.266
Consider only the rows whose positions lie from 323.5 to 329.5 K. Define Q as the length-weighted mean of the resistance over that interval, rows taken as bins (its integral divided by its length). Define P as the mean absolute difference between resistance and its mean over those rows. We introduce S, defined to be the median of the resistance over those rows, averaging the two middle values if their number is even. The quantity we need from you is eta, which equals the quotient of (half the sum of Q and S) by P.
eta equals 28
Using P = 1.7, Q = 48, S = 48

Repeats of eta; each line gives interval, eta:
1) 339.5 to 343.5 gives 28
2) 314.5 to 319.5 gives 43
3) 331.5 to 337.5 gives 26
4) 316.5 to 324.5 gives 32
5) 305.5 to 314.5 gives 20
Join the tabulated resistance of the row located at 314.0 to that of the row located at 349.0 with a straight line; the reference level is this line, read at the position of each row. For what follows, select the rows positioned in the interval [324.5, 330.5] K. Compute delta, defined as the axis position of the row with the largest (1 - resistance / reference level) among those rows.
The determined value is 330.0 K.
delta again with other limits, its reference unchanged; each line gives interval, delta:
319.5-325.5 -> 323.0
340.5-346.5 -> 343.0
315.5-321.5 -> 318.0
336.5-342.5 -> 339.0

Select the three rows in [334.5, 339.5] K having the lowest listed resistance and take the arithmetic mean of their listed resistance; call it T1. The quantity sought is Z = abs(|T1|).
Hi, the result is 35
